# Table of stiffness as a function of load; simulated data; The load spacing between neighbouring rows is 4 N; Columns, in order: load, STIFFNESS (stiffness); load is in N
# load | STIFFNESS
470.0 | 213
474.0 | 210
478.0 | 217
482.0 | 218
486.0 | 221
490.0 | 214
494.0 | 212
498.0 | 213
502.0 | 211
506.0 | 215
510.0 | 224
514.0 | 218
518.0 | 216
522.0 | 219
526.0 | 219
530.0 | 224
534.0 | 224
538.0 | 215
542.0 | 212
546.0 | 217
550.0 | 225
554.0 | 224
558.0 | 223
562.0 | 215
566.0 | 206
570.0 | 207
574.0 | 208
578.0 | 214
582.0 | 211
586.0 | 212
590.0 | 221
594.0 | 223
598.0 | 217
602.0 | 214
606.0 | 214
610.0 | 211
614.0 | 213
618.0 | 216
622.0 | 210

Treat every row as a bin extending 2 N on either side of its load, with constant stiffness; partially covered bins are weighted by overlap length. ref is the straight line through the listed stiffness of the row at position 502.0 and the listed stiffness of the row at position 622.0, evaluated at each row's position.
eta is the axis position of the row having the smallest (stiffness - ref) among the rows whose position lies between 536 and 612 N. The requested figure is 566.0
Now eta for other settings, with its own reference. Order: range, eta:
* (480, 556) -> 502.0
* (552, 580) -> 566.0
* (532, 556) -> 542.0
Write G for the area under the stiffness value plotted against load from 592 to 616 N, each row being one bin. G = 5168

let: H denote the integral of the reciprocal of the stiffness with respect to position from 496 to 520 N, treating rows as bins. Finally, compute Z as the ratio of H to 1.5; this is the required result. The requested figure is 0.0740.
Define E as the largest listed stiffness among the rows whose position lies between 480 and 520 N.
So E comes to 224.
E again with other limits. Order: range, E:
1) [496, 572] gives 225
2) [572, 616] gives 223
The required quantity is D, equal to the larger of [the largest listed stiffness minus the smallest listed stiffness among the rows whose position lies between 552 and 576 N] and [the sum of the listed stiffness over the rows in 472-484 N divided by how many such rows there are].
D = 215.0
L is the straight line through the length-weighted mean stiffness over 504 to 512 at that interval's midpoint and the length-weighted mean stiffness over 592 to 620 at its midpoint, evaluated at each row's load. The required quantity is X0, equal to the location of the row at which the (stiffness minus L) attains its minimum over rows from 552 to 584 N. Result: 566.0 N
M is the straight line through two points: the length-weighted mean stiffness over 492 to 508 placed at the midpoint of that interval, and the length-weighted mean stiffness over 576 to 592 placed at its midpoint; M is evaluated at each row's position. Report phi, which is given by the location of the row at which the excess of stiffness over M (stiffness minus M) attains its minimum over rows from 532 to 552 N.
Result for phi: 542.0 N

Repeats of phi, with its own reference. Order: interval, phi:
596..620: 610.0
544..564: 562.0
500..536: 502.0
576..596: 582.0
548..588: 566.0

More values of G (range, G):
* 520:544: 5252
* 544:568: 5240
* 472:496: 5168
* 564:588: 5032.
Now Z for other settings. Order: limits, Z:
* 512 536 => 0.0727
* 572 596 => 0.0745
